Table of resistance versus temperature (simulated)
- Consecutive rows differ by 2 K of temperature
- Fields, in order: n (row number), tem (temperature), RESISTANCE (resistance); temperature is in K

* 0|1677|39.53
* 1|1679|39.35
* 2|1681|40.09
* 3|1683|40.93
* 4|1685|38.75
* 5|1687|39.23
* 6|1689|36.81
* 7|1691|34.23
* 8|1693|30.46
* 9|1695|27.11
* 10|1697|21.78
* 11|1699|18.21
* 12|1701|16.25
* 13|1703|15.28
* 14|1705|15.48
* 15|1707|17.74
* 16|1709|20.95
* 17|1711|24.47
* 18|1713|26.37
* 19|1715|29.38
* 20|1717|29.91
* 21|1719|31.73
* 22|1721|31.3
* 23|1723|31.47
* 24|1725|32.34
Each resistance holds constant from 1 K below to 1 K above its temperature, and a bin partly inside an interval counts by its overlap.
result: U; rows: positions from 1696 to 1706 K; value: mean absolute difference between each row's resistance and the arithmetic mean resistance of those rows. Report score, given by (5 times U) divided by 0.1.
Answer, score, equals 104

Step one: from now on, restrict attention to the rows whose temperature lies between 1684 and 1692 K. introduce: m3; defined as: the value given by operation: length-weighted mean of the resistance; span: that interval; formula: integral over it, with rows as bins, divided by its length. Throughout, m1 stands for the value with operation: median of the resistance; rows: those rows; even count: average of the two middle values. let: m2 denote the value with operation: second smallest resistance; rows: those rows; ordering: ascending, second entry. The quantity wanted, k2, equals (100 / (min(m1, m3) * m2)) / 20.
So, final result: 0.004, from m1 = 38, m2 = 36.81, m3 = 37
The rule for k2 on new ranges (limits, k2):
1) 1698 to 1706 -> 0.020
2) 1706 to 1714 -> 0.011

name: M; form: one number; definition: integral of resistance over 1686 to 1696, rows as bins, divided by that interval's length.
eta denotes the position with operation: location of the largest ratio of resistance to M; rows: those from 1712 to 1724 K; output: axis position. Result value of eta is 1719 K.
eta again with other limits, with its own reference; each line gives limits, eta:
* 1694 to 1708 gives 1695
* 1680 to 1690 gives 1683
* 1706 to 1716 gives 1715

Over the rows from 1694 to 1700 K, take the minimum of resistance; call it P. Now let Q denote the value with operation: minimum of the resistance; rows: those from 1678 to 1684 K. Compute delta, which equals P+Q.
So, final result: 58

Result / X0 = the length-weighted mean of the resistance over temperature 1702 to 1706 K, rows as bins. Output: 15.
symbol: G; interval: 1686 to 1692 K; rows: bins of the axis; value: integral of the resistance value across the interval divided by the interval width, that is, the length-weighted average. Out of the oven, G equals 37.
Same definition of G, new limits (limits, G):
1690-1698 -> 28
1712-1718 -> 29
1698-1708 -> 17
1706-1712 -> 21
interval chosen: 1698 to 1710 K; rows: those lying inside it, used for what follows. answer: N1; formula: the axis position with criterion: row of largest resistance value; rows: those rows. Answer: 1709 K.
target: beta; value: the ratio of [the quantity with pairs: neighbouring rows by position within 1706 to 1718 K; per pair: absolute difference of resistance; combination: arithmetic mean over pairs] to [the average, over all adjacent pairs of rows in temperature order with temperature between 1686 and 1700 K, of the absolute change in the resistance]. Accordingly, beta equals 0.7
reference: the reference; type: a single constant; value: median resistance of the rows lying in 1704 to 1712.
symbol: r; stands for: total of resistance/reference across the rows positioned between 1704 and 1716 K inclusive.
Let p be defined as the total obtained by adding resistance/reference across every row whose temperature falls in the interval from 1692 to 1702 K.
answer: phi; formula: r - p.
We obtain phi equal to 1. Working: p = 5.9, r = 7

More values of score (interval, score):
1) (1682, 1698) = 270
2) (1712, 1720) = 74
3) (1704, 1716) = 217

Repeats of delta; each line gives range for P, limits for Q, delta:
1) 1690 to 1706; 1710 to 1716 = 40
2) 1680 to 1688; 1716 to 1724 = 69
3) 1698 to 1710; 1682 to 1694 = 46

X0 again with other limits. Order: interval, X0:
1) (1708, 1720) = 27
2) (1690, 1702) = 25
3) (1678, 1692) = 38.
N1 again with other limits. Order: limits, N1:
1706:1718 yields 1717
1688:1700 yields 1689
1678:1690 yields 1683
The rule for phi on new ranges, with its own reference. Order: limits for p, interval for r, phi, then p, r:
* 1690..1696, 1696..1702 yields -2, 4.7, 3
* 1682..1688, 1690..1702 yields 2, 6.1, 8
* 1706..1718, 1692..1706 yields 0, 7.7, 7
